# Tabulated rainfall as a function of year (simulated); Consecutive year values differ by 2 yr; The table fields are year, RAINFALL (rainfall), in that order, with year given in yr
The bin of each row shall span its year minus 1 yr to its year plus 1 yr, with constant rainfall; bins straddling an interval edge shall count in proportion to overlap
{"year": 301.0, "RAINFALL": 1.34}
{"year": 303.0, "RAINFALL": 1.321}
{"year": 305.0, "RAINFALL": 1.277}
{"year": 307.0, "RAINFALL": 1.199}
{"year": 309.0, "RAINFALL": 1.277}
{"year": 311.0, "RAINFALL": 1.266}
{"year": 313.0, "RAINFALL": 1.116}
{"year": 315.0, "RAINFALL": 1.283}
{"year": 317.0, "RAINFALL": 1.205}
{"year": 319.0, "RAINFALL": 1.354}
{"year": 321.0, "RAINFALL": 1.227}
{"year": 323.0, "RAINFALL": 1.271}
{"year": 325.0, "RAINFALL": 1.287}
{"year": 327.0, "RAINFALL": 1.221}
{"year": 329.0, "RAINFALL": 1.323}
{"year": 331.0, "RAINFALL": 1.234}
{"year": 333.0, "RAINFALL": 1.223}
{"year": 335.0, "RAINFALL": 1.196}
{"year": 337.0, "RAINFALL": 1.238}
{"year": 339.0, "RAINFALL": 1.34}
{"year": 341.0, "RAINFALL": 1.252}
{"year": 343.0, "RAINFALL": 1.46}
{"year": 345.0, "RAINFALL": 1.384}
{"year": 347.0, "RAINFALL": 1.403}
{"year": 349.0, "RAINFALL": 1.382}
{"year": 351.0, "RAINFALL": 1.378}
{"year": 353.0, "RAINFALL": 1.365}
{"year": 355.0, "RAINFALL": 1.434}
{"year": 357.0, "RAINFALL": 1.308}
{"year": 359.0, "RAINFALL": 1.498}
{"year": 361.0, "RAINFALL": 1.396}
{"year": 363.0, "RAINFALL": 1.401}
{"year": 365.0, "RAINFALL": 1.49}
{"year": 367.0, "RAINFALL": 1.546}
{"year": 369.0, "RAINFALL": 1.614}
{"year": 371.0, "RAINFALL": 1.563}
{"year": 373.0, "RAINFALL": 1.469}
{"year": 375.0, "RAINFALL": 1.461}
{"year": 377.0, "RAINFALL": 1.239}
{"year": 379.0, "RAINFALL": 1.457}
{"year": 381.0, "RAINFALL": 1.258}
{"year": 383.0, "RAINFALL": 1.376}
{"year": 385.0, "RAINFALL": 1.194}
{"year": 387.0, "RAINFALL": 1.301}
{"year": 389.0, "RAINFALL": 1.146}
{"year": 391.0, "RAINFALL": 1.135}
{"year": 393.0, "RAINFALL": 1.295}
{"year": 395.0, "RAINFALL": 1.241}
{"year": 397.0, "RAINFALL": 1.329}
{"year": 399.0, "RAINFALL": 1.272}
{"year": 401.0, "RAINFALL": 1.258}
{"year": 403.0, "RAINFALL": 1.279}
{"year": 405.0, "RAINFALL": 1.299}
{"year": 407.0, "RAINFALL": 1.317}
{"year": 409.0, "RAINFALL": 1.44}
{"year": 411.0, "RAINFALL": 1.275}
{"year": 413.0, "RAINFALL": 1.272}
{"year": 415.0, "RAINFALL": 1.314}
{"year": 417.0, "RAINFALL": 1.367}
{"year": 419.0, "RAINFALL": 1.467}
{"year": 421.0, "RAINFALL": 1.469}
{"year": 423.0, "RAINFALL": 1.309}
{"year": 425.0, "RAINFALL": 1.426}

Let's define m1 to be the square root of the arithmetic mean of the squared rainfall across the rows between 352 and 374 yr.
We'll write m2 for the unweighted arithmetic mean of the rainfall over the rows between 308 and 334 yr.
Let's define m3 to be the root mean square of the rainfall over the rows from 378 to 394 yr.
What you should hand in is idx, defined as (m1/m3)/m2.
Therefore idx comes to 0.92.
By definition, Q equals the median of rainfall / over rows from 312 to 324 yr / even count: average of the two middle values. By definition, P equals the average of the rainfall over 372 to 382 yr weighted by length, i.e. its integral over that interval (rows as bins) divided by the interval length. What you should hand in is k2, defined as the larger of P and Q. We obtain 1.38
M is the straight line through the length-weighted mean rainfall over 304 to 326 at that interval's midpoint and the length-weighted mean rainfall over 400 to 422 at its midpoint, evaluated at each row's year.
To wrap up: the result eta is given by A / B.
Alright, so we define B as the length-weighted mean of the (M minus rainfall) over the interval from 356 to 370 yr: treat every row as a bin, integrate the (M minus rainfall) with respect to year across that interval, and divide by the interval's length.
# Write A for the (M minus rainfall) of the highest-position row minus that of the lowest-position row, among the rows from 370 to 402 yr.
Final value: -2.0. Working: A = 0.3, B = -0.17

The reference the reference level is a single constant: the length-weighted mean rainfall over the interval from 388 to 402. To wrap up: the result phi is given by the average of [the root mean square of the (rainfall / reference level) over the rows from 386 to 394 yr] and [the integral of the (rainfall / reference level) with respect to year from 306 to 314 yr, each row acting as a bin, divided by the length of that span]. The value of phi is 0.98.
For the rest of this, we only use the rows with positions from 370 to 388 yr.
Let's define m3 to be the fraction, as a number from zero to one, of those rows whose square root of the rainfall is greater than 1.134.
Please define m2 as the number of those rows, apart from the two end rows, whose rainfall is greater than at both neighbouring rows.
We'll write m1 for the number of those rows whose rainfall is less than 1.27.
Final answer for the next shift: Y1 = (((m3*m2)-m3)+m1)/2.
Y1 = 1.8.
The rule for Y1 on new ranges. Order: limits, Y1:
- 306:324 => 2.6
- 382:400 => 2.4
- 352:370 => 0.5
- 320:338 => 3.1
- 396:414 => 0.5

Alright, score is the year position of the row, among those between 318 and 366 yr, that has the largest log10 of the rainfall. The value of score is 359.0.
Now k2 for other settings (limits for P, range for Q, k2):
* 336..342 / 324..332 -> 1.28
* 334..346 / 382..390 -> 1.31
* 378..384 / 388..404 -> 1.36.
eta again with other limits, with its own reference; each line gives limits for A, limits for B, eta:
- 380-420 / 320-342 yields -16.4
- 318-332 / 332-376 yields -1.2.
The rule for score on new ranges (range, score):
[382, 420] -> 419.0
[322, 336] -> 329.0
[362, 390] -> 369.0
